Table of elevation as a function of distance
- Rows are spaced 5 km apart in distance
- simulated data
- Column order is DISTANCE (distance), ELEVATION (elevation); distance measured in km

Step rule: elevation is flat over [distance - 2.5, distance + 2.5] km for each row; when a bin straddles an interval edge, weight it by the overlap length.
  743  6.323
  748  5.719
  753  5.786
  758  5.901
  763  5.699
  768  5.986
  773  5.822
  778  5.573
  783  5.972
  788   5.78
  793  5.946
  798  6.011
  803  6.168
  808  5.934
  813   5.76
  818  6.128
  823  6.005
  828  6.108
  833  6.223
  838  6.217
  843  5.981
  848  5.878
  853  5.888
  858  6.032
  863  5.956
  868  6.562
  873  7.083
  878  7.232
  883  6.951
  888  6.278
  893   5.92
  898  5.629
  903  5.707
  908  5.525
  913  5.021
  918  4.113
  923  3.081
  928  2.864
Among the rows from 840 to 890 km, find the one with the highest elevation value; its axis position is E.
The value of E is 878 km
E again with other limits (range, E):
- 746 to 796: 768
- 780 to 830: 803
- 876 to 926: 878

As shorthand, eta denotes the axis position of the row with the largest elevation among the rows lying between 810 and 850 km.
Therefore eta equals 833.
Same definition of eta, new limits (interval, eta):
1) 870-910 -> 878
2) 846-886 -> 878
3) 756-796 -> 768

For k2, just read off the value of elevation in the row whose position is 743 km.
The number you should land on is 6.323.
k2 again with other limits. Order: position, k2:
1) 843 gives 5.981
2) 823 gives 6.005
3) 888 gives 6.278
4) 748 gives 5.719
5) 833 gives 6.223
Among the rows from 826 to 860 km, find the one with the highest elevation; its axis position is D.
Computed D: 833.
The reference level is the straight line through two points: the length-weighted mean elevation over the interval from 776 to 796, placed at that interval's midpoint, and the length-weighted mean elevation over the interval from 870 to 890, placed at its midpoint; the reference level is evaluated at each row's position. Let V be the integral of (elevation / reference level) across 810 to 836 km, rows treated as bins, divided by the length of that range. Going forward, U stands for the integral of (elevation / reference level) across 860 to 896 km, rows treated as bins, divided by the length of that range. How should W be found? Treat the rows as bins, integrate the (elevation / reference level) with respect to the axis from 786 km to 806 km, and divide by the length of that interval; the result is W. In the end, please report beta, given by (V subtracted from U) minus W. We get -1.02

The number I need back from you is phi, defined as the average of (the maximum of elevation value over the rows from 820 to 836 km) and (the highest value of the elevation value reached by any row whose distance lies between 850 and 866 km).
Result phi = 6.13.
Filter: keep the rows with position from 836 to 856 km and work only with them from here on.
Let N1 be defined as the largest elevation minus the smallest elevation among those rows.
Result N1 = 0.34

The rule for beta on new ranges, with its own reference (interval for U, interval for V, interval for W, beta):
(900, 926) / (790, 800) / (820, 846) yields -1.32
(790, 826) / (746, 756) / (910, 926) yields -0.63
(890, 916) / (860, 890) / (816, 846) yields -1.16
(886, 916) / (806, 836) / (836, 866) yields -1.09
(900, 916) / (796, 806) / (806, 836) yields -1.24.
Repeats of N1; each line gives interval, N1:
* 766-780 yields 0.41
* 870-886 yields 0.28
